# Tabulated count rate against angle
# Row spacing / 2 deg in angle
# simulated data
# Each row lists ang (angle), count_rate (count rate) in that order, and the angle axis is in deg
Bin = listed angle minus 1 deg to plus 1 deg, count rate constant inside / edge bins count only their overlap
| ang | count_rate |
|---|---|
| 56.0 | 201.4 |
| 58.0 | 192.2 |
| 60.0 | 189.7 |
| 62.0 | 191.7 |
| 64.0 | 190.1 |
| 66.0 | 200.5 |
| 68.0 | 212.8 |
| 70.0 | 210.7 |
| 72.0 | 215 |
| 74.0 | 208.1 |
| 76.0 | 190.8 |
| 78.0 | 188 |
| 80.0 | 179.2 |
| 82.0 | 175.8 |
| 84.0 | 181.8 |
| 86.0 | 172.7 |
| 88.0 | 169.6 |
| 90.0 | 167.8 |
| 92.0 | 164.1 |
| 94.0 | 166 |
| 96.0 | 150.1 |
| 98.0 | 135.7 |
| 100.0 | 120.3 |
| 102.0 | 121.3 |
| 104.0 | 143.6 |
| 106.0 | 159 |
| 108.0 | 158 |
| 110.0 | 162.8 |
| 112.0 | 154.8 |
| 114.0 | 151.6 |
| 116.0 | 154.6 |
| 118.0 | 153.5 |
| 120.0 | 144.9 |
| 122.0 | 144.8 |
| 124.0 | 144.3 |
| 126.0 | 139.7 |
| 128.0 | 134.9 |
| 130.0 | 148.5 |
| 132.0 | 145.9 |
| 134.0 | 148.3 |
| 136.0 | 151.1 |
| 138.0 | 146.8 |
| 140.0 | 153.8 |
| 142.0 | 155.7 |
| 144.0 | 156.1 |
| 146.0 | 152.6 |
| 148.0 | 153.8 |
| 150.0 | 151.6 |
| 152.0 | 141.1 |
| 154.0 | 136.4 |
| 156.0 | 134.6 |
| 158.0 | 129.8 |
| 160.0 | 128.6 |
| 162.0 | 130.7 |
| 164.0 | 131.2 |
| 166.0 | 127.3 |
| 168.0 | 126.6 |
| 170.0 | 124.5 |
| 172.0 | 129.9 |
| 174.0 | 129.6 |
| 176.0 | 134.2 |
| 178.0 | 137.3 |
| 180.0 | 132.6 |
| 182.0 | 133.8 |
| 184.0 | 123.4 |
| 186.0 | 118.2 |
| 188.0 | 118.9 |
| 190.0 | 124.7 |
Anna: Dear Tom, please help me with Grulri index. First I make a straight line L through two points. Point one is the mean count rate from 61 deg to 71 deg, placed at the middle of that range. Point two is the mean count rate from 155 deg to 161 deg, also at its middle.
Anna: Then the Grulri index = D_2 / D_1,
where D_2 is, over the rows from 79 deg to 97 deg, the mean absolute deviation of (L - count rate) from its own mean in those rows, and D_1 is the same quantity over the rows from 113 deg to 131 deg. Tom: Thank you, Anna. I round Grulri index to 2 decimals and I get 1.02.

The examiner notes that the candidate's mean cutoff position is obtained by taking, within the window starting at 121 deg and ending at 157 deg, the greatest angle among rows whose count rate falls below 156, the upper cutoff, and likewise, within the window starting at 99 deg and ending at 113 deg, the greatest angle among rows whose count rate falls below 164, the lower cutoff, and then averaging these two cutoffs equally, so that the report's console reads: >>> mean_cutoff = 134 deg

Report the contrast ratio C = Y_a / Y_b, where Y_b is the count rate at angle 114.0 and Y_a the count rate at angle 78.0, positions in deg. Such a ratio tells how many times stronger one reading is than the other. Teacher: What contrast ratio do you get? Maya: 1.240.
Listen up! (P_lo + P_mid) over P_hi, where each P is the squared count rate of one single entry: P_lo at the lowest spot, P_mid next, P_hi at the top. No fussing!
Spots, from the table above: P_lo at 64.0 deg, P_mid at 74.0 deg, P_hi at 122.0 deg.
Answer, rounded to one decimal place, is 3.8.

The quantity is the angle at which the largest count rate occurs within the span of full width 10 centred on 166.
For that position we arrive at 164.0 deg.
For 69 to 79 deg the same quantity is 72.0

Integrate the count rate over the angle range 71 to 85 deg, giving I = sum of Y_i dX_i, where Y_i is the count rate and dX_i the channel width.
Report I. 2677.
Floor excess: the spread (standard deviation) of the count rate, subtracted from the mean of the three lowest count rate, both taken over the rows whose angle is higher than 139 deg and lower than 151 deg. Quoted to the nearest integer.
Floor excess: 151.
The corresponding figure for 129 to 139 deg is 145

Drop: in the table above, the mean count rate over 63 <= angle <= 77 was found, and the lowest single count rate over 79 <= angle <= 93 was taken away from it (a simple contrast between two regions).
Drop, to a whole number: 40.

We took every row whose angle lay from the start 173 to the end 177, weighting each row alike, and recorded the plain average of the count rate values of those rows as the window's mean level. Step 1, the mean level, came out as 132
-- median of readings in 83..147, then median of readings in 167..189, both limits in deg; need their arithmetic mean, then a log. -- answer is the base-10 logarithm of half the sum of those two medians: 2.15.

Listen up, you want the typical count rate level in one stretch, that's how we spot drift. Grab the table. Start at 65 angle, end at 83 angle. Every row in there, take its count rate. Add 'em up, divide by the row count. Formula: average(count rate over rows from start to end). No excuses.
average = 198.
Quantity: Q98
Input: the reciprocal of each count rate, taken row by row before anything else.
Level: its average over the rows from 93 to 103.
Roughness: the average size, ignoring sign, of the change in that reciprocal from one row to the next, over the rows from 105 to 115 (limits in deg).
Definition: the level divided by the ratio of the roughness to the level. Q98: 0.32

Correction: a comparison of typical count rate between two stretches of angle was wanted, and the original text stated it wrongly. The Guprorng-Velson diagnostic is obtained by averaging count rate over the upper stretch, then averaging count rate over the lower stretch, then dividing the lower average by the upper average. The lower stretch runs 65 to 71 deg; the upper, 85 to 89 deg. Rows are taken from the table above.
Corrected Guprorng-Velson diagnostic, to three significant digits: 1.22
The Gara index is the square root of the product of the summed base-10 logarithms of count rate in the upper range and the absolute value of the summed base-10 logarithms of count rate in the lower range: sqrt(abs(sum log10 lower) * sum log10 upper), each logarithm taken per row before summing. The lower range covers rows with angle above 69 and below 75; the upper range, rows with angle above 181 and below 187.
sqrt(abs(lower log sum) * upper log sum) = 6.62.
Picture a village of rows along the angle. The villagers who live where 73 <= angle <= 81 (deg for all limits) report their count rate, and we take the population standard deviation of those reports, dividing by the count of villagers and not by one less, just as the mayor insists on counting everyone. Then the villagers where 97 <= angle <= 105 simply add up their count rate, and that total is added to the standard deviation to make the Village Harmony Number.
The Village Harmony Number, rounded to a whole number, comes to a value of 531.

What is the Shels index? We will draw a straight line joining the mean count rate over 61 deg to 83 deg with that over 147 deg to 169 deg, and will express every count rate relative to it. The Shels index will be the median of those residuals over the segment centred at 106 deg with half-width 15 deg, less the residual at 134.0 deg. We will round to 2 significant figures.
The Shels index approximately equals -11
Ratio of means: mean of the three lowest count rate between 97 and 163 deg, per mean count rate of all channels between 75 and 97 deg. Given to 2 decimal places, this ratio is 0.71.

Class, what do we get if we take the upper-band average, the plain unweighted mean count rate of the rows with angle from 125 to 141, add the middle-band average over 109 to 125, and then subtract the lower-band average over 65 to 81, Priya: 97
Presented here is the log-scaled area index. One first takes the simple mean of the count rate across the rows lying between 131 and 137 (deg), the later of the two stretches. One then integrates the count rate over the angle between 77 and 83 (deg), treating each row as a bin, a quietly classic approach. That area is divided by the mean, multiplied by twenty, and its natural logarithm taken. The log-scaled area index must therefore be 4.99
